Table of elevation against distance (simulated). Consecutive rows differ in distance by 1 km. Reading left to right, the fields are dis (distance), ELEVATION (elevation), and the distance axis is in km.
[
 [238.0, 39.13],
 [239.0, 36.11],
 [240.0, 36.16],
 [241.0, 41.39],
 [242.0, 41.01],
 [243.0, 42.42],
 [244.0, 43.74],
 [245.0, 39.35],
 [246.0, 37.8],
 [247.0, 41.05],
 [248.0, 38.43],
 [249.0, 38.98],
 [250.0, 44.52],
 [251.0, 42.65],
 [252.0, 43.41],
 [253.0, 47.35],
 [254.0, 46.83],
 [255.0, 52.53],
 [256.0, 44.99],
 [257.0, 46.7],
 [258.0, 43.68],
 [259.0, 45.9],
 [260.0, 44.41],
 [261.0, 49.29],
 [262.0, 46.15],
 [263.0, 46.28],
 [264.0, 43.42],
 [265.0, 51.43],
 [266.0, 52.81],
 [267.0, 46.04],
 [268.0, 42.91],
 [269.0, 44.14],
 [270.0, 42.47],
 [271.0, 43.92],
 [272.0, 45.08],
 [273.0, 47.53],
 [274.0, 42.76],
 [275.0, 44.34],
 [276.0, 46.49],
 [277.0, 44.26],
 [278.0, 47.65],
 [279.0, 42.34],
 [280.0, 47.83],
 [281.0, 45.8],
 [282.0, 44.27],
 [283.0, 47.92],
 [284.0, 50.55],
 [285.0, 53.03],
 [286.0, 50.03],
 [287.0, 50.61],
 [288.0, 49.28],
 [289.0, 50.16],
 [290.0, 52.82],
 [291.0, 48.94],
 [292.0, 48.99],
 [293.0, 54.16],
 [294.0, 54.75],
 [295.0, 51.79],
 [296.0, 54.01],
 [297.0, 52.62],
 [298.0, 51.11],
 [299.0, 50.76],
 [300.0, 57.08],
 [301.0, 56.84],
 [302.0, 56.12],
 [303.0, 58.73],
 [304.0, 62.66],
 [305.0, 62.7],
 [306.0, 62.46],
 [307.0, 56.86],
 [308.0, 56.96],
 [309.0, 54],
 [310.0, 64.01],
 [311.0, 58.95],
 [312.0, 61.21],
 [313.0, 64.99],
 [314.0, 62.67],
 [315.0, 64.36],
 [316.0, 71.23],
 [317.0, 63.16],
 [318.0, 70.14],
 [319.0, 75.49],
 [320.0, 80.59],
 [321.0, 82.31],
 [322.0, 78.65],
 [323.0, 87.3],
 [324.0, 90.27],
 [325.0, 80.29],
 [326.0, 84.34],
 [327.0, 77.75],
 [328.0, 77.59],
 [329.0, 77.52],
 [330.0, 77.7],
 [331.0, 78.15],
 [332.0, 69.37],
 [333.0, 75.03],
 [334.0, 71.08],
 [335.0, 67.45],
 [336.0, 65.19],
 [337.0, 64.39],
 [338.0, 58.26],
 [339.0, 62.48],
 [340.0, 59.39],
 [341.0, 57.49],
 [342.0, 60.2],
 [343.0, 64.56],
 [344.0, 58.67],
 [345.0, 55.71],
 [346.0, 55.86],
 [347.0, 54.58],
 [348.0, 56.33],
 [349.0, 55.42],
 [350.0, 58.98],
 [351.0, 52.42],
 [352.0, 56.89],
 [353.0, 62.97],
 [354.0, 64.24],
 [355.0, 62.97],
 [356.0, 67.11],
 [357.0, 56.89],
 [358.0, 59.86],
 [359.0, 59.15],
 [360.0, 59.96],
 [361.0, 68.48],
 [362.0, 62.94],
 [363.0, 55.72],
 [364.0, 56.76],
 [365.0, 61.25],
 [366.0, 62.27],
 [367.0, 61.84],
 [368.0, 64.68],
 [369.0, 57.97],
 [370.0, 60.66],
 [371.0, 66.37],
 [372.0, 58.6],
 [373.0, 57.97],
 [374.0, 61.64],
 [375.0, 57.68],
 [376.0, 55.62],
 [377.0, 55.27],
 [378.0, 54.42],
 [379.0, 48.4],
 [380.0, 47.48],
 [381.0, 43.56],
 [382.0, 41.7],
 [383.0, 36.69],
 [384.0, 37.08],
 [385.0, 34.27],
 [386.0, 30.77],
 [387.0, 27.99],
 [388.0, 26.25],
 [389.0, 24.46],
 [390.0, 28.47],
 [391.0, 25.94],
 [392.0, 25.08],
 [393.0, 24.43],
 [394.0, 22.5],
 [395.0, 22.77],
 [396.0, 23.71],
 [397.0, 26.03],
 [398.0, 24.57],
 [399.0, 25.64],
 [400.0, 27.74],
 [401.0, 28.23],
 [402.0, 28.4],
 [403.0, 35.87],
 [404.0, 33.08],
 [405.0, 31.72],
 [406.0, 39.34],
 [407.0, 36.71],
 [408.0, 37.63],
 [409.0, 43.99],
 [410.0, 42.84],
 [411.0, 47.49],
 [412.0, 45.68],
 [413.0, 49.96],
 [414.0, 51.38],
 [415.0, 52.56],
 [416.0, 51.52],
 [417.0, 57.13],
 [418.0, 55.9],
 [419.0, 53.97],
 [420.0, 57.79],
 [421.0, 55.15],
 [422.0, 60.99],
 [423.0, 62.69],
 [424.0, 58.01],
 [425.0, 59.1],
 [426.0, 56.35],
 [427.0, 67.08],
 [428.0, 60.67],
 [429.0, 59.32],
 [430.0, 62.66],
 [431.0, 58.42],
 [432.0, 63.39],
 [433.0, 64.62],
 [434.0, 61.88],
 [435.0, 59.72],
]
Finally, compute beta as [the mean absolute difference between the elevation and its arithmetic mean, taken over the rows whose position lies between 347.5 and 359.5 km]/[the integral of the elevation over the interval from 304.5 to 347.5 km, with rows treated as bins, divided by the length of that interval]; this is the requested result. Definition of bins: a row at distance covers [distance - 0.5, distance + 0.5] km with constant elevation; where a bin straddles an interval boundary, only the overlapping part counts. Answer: 0.05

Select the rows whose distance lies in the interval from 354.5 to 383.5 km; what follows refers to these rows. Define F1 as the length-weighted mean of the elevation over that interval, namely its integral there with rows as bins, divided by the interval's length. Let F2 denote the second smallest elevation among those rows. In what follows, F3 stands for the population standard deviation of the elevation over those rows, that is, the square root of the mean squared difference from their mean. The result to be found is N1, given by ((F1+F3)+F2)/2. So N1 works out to 53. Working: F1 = 57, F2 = 41.7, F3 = 7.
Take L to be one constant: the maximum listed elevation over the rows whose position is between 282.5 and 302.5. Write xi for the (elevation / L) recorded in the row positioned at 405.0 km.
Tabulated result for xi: 0.6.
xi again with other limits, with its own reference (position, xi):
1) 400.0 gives 0.5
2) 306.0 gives 1.1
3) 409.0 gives 0.8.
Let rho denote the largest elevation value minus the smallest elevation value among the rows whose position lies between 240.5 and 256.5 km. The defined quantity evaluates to 14.7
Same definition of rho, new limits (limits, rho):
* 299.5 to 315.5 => 11.0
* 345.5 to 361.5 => 16.1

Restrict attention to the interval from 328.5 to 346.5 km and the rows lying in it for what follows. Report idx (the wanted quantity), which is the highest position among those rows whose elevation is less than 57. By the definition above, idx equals 346.0 km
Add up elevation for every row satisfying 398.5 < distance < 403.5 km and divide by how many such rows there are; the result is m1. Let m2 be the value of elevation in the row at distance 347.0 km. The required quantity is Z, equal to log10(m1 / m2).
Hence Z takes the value -0.27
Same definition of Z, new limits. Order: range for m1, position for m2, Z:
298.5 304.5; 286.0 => 0.06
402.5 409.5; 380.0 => -0.11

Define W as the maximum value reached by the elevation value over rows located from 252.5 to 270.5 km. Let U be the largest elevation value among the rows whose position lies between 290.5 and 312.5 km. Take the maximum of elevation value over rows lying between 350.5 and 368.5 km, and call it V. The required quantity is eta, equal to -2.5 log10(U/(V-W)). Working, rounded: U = 64.01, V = 68.48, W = 52.81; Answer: -1.5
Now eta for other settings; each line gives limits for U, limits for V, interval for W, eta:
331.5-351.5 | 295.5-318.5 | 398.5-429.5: -3.1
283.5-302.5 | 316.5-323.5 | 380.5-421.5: -0.7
